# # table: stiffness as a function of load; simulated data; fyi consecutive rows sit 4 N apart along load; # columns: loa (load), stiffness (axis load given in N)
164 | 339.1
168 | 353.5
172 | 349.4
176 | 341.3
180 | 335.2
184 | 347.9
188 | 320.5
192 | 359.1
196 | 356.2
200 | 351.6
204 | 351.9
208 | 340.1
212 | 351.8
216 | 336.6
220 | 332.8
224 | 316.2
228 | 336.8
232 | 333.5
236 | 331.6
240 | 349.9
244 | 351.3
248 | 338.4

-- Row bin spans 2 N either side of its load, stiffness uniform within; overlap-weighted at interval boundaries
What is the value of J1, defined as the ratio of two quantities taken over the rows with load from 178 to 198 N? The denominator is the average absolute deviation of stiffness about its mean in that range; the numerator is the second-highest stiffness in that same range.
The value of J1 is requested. 28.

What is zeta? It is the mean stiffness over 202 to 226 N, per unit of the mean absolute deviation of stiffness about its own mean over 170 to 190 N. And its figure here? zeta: 38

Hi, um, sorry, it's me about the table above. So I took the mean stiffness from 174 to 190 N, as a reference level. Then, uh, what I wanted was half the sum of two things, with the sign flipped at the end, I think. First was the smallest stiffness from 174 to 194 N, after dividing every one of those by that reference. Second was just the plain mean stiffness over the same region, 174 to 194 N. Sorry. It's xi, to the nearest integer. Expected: -171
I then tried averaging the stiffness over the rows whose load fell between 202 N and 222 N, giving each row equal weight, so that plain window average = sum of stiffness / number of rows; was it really 342.6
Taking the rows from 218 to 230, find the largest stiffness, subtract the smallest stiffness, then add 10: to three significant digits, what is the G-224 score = 30.6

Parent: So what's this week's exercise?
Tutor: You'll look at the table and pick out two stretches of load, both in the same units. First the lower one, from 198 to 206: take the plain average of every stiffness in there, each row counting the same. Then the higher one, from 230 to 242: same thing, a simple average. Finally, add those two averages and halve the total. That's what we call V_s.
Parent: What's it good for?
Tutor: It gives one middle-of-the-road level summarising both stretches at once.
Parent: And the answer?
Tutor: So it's 345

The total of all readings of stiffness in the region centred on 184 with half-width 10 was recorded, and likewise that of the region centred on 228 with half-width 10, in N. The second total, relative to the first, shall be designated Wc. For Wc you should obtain 0.97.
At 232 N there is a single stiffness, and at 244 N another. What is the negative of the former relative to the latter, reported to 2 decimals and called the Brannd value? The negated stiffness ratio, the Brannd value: -0.95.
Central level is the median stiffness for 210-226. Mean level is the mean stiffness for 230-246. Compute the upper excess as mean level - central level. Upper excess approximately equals 7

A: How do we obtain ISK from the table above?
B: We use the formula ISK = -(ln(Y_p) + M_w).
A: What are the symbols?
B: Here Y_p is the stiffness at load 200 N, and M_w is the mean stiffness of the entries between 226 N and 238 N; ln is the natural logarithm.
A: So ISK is -340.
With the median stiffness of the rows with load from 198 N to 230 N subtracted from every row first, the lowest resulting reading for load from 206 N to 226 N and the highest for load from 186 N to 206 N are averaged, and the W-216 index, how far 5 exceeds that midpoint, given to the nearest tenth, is 5.8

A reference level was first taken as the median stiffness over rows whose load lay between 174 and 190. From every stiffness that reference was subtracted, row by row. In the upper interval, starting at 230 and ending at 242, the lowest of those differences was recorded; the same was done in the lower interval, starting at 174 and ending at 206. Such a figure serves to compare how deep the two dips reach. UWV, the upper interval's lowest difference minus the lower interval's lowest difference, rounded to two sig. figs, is 11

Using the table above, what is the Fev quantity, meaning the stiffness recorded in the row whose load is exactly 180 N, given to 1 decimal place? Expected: 335.2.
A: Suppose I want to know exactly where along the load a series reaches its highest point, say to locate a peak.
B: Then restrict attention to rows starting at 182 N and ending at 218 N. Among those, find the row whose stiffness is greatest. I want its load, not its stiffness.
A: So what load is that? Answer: 192 N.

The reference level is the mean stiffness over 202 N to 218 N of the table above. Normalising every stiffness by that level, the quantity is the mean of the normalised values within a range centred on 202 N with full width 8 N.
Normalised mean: 1.02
